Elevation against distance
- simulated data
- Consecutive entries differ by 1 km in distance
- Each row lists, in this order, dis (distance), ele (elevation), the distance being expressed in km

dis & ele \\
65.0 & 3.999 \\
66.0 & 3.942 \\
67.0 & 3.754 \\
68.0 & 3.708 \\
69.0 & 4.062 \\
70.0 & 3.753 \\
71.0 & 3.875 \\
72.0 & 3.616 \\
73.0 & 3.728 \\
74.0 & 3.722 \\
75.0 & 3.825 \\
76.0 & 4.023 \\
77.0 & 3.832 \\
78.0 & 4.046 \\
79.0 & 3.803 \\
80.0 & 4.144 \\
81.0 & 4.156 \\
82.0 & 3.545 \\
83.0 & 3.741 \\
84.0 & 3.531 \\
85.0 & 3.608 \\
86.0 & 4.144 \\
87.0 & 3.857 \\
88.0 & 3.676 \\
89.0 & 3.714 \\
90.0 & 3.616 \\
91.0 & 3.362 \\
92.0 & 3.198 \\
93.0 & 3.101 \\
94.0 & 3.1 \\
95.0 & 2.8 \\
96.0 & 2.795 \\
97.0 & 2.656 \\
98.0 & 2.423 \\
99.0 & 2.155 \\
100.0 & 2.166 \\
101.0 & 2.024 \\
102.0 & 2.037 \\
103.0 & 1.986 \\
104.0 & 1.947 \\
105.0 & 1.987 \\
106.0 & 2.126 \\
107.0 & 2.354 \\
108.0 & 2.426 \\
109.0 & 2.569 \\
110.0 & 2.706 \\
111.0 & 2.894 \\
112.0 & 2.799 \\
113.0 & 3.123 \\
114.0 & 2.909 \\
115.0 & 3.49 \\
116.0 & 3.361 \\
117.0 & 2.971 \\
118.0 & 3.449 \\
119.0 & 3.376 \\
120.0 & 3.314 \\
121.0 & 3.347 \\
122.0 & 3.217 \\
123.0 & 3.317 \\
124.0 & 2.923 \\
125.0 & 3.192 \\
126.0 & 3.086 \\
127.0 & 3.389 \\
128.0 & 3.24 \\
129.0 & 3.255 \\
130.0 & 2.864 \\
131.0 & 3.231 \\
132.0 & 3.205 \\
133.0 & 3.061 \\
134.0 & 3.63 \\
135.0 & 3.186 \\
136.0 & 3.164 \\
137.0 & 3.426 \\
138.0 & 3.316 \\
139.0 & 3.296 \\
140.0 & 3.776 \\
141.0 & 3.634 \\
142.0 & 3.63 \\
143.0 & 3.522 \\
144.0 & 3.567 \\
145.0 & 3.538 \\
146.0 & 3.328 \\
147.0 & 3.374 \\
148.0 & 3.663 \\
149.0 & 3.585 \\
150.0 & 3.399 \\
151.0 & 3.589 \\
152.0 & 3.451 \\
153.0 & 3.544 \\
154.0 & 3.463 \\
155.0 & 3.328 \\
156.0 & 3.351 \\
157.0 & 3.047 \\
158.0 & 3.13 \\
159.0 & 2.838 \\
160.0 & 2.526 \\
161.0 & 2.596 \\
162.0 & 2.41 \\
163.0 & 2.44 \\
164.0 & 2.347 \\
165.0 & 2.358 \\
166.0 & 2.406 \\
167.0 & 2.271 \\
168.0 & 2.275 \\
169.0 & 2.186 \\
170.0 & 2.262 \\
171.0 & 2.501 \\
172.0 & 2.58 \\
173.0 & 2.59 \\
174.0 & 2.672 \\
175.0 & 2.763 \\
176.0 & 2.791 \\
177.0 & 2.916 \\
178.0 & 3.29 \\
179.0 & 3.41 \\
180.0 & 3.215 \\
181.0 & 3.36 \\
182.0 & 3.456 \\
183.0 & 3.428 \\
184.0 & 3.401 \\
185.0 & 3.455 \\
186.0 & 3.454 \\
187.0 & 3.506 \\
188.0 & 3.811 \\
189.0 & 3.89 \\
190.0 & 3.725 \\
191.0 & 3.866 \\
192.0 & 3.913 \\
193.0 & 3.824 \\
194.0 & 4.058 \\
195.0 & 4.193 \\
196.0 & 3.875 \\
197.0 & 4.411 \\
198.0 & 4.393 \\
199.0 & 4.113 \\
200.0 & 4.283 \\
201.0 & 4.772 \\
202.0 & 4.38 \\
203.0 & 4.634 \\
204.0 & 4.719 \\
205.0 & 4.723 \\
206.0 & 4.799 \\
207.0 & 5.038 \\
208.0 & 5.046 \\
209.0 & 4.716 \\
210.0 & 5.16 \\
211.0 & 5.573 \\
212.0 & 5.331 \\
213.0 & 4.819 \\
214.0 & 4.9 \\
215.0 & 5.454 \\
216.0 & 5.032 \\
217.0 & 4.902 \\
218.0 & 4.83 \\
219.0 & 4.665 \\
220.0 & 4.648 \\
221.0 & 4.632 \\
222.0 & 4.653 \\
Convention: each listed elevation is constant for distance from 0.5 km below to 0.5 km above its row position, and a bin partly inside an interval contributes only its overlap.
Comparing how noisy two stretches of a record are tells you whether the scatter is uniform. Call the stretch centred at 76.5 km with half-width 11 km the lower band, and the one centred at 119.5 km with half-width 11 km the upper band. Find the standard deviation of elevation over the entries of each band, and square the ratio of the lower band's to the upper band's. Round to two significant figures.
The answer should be 0.55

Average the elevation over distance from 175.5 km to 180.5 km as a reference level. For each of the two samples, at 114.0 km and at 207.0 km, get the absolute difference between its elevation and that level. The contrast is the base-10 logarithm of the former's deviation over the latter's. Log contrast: -0.95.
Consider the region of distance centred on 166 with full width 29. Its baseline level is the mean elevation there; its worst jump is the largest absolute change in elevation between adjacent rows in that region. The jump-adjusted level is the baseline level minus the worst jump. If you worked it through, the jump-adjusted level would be 2.42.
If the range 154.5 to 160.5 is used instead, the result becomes 2.72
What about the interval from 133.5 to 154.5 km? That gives 3.00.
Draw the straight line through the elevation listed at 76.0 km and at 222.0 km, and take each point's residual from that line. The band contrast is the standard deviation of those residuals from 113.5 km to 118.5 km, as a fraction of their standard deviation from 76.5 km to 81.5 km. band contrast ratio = 1.7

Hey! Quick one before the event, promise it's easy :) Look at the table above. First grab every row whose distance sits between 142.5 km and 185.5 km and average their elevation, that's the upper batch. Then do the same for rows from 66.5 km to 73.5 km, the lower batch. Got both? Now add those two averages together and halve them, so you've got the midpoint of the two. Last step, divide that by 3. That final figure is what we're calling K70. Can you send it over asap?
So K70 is 1.1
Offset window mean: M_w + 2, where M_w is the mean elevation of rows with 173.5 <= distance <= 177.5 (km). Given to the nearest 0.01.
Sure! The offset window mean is 4.79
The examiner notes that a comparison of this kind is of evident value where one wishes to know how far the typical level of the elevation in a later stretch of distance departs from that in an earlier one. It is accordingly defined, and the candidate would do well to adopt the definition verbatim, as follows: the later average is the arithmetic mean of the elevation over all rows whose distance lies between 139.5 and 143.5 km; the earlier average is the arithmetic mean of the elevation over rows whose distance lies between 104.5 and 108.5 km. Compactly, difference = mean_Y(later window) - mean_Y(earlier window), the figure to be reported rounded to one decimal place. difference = 1.4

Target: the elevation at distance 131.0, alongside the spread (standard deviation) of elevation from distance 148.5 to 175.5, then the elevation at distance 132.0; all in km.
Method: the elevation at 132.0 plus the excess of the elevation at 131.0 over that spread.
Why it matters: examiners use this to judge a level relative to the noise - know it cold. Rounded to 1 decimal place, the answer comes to 6.0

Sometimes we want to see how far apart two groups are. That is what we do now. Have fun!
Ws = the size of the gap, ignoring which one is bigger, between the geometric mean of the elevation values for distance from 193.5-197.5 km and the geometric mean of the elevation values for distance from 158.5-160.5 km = 1.5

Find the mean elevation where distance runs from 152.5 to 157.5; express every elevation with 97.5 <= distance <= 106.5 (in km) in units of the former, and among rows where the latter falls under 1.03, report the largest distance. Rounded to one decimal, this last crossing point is 106.0 km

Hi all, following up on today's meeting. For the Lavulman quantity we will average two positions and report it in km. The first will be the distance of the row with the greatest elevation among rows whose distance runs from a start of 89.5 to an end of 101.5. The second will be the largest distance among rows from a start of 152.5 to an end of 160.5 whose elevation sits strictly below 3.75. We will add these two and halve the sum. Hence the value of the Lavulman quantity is 125.0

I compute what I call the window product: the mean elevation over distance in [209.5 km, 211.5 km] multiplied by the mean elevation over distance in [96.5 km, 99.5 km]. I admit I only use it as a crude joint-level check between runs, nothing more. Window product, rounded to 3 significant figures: 12.9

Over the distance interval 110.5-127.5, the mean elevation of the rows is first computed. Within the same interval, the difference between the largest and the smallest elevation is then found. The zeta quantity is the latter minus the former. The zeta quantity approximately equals -2.5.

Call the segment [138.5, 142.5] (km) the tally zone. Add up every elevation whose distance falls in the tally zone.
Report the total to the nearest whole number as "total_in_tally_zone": 14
